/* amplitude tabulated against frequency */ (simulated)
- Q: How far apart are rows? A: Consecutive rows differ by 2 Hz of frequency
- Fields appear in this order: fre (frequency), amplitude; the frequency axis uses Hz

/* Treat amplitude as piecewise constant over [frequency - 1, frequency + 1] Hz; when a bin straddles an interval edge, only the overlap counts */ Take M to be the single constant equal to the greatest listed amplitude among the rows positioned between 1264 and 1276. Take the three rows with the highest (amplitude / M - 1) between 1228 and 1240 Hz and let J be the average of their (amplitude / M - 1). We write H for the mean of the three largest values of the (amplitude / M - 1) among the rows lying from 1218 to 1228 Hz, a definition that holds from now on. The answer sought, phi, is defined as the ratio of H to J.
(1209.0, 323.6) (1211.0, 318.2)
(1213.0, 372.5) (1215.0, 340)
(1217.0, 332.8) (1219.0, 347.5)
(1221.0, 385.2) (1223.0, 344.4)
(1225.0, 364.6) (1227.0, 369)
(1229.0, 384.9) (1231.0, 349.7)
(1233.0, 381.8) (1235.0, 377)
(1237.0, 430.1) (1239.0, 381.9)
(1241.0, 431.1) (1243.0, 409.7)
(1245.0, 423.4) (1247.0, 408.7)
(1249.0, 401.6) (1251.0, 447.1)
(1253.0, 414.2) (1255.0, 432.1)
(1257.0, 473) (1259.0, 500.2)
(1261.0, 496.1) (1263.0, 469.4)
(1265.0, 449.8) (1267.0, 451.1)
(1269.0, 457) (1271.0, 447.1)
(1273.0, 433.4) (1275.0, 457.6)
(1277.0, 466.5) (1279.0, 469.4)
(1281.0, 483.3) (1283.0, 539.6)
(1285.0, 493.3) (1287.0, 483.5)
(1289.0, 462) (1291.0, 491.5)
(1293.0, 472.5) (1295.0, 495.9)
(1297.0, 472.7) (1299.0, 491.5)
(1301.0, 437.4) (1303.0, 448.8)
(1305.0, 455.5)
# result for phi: 1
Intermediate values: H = -0.19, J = -0.13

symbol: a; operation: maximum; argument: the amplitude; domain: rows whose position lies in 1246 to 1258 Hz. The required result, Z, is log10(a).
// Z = 2.67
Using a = 473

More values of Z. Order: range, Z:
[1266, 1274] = 2.66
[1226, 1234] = 2.59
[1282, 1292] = 2.73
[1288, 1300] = 2.70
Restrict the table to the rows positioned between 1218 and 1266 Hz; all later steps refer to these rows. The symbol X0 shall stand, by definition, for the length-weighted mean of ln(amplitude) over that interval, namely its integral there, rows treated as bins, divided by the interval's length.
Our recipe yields 6.01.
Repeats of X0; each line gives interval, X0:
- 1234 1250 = 6.01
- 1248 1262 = 6.11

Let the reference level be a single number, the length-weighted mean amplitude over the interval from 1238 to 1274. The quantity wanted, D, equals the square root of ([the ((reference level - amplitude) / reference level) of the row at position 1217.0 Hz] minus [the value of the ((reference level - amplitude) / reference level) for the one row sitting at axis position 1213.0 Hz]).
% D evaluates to 0.30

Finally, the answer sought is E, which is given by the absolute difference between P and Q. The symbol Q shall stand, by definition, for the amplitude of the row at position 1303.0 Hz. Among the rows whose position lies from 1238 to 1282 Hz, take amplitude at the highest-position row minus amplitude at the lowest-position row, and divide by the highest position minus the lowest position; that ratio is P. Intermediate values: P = 2.4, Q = 448.8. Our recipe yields 446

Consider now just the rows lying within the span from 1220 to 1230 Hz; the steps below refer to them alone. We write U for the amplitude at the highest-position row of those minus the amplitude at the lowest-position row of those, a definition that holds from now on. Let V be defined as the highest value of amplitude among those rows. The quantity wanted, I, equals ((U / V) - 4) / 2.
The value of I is -2.00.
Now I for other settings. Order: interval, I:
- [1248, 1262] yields -1.91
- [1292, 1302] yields -2.04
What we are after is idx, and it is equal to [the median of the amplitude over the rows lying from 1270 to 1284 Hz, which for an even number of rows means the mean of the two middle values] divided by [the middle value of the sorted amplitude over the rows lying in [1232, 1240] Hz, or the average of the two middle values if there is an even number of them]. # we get 1.22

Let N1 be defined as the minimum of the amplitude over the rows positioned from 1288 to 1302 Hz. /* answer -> 437.4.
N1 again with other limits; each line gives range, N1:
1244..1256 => 401.6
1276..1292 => 462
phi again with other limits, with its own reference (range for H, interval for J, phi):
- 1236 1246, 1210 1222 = 0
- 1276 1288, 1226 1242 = -1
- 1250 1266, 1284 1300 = 1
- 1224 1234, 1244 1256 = 3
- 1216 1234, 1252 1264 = -2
